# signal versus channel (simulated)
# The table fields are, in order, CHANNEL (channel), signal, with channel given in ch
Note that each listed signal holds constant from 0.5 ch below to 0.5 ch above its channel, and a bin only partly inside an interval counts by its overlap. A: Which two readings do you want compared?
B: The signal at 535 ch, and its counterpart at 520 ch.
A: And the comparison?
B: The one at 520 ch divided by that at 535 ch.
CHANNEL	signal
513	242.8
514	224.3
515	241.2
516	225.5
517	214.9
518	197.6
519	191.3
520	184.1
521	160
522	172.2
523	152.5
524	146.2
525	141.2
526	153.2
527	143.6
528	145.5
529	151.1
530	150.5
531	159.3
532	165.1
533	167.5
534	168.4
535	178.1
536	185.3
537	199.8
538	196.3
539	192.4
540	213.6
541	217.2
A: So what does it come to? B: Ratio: 1.03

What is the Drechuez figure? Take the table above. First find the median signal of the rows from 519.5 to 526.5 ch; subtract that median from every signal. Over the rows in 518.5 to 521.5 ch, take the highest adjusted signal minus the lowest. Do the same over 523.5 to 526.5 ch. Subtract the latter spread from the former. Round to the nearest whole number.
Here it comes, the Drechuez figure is 19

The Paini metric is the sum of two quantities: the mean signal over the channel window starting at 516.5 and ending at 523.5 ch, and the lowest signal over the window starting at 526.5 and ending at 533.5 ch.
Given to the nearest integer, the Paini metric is 325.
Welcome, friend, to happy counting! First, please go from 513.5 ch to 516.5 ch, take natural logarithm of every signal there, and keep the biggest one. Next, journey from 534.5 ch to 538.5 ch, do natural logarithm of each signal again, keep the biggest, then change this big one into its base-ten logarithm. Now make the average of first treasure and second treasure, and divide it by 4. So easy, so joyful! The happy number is 0.776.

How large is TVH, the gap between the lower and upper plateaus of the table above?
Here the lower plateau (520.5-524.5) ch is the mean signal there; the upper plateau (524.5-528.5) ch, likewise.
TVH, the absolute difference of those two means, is 12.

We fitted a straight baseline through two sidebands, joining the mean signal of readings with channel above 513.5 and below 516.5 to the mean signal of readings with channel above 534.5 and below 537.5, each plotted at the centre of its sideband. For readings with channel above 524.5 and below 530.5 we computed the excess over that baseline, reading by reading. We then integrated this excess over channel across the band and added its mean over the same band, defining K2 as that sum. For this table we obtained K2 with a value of -402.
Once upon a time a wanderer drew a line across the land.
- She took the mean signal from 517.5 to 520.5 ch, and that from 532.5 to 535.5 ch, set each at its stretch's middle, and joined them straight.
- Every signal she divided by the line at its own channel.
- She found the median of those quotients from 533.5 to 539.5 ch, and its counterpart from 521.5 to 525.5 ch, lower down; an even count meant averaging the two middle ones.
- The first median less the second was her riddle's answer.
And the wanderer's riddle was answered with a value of 0.33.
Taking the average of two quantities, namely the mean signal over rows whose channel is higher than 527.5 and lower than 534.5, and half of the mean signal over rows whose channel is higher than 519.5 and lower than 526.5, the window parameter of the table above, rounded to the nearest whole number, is 119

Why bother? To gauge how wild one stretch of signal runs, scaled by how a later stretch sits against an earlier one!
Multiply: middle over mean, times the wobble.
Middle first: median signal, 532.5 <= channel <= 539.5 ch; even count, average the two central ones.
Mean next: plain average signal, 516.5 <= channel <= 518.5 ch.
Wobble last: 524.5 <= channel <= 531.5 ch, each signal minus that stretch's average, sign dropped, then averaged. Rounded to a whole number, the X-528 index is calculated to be 4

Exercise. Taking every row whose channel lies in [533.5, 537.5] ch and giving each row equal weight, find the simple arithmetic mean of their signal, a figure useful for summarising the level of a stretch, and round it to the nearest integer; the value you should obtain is 183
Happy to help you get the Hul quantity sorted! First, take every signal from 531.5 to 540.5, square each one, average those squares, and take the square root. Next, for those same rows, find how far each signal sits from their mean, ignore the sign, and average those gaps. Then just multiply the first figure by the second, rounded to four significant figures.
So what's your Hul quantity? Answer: 2543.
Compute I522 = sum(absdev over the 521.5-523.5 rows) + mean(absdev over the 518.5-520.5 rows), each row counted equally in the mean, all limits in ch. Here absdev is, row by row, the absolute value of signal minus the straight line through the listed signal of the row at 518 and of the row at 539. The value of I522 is 78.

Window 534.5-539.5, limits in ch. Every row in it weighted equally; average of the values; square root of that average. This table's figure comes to 13.8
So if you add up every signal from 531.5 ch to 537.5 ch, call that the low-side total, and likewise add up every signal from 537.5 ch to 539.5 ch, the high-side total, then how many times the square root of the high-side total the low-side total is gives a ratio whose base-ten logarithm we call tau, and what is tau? 1.7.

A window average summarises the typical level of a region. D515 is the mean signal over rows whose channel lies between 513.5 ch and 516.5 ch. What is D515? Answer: 230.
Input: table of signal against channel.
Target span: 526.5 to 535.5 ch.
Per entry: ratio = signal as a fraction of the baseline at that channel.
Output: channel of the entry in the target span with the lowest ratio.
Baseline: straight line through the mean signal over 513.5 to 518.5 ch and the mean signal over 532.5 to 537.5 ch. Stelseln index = 527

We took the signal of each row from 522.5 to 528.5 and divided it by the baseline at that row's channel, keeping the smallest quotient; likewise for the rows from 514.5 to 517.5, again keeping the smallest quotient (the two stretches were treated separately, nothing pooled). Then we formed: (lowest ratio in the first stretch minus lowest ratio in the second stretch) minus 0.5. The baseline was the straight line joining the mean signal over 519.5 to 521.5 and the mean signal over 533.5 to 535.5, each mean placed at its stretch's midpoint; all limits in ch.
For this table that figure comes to -0.93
